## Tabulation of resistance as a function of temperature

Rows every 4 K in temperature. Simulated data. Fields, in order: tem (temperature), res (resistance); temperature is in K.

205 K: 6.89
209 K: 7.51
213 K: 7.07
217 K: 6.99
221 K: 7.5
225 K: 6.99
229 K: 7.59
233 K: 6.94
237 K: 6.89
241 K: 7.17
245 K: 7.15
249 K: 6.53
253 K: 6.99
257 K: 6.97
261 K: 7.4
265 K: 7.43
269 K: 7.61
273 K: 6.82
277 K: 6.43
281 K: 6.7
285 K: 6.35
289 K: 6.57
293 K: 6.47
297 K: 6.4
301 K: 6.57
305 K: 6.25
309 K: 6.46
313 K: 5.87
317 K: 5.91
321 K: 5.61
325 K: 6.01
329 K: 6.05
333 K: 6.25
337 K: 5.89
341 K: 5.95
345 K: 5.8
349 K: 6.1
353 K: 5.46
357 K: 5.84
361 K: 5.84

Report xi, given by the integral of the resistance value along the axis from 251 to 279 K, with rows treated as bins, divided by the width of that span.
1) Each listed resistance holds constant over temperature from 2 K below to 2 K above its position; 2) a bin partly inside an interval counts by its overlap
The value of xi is 7.1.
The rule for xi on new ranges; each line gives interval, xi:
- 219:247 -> 7.2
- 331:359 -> 5.9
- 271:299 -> 6.5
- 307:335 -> 6.0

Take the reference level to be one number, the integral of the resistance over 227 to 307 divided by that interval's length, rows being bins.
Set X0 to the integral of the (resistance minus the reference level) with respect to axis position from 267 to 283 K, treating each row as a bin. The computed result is 0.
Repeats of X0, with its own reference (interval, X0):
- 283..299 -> -7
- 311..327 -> -16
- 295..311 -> -7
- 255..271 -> 8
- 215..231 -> 6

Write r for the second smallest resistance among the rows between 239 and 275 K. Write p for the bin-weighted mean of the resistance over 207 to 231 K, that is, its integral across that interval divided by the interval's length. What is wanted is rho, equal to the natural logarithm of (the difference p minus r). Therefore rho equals -0.79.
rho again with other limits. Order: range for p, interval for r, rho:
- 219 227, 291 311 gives -0.17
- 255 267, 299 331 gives 0.33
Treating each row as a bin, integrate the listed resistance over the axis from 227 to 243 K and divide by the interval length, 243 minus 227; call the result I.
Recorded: 7.1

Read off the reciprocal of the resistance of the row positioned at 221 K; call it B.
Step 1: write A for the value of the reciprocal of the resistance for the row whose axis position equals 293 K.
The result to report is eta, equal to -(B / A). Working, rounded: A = 0.15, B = 0.133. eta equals -0.86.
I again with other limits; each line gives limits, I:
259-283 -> 7.1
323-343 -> 6.0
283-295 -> 6.5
